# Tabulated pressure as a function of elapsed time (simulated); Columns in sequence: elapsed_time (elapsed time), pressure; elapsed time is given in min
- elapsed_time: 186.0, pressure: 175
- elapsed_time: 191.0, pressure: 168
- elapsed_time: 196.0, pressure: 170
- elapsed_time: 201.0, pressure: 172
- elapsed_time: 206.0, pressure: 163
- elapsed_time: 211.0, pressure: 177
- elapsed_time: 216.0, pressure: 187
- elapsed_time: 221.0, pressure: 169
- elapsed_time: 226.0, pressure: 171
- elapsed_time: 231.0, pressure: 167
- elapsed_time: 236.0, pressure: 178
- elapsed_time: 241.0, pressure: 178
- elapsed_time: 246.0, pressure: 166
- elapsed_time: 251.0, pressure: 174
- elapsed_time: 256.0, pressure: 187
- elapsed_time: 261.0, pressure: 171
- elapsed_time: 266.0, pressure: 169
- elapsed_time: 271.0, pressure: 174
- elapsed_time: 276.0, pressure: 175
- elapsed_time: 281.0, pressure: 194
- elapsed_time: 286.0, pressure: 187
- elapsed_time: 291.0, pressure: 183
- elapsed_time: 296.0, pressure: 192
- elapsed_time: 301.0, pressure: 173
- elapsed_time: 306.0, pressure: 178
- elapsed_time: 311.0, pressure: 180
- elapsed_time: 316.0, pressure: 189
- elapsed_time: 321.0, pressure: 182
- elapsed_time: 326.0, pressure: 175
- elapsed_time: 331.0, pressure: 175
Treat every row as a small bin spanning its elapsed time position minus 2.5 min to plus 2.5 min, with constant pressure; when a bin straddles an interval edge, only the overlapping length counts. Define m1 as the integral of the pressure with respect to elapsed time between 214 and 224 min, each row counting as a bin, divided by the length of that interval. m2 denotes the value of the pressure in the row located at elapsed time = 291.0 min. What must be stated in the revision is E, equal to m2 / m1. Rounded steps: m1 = 177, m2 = 183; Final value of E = 1.03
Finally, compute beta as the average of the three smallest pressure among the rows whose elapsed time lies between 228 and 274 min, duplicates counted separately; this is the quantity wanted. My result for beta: 167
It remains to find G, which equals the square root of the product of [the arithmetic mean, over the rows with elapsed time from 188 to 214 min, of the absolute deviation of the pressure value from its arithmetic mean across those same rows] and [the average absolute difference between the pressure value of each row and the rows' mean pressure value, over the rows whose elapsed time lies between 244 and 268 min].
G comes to 4.5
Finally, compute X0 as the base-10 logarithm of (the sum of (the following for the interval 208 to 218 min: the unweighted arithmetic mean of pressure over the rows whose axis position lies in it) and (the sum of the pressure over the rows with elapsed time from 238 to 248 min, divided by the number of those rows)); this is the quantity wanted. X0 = 2.55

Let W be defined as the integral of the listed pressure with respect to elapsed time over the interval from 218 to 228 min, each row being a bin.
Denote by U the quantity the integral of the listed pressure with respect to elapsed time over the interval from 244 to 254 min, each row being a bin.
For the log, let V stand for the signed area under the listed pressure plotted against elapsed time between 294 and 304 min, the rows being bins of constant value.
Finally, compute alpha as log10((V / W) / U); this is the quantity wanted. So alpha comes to -3.21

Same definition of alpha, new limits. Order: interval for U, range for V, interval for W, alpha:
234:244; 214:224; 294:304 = -3.26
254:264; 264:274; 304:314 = -3.27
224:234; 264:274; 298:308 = -3.24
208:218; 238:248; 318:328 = -3.27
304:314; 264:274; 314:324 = -3.29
